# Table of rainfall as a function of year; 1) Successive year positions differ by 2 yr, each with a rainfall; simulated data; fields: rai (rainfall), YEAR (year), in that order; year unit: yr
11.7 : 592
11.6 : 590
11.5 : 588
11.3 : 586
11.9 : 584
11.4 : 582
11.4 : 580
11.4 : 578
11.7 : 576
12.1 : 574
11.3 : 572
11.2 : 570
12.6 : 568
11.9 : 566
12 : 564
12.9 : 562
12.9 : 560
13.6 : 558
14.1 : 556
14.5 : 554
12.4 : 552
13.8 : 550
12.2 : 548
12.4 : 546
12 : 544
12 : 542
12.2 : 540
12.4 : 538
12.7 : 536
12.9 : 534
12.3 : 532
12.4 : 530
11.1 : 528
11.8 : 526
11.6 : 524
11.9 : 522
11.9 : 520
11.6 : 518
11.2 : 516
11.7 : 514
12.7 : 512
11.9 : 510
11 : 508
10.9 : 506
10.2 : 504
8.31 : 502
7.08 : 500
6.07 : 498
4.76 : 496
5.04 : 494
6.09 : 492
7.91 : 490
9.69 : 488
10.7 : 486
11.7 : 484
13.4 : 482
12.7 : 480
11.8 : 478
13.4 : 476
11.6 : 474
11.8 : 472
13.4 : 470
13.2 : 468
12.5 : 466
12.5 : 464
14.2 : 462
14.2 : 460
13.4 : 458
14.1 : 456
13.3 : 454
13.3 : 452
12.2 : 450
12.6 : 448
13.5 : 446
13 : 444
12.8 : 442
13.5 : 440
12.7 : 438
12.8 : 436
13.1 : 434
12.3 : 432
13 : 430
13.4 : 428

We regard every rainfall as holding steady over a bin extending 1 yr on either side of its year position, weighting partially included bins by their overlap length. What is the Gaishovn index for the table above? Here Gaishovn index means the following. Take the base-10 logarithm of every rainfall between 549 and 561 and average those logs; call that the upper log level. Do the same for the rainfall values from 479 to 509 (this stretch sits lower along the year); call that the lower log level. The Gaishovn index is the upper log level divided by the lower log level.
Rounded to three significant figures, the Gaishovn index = 1.21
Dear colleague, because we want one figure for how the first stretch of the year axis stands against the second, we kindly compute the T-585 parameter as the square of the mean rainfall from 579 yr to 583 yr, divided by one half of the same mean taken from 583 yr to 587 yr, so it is 22.4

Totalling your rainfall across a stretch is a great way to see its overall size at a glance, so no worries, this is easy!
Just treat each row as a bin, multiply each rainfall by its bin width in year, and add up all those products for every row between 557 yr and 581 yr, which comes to 290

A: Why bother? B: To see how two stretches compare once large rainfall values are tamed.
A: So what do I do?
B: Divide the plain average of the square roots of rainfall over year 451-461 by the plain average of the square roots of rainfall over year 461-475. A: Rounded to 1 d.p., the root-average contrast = 1.0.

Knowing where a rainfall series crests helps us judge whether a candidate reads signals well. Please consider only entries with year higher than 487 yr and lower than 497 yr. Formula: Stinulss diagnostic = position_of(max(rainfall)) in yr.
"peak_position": 488 yr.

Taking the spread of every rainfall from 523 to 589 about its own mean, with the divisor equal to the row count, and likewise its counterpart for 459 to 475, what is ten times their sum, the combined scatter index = 18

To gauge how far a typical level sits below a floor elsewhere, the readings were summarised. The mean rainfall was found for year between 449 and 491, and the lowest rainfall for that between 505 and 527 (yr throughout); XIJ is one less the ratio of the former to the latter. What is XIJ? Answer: -0.14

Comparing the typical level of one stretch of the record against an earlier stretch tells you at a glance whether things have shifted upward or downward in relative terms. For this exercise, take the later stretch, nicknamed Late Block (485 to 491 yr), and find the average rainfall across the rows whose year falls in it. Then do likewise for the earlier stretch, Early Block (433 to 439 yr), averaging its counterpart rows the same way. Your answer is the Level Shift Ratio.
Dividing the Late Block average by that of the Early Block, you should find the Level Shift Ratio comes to 0.73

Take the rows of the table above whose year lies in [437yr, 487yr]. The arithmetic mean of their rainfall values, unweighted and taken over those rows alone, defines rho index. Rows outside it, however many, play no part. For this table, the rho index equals 12.9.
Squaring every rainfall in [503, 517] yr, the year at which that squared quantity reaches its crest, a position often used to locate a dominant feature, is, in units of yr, 512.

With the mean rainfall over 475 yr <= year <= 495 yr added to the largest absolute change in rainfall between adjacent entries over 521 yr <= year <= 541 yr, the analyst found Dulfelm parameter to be 11.5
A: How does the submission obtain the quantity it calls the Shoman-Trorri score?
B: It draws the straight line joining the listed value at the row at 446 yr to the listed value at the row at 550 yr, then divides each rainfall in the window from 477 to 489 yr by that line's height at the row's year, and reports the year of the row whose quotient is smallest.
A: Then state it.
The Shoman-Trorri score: 488 yr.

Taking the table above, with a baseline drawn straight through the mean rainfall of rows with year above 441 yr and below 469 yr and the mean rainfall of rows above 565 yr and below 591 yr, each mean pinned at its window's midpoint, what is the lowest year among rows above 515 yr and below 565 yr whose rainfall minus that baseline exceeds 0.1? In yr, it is 530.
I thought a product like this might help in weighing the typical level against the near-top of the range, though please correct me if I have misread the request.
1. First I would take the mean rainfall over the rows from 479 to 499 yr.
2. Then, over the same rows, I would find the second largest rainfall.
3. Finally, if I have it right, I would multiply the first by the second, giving 112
